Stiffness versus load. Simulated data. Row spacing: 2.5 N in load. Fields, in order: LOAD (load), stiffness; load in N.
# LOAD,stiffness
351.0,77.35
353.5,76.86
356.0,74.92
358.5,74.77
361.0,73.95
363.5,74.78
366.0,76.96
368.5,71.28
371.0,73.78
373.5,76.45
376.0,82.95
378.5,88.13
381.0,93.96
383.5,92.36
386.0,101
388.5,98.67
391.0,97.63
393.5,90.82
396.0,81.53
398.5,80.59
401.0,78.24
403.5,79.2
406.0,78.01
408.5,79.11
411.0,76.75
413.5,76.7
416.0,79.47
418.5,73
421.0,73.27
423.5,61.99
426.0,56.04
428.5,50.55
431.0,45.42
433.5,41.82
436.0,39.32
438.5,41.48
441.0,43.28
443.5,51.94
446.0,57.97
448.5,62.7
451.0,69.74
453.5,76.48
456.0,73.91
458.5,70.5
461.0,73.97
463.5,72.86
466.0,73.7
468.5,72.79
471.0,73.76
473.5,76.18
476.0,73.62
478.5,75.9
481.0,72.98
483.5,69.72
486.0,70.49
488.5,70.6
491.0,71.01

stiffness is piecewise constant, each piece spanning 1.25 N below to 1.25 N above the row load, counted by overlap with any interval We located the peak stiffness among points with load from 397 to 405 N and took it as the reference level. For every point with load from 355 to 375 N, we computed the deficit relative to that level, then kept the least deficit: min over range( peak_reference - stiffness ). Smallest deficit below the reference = 3.6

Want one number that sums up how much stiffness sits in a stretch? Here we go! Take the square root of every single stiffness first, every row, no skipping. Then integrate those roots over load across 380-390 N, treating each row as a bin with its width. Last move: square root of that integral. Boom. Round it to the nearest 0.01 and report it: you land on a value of 9.91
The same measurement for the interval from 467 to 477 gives 9.28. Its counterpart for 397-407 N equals 9.43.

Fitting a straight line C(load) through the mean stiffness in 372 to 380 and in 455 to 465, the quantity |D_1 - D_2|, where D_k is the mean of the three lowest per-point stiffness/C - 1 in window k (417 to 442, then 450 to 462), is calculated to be 0.43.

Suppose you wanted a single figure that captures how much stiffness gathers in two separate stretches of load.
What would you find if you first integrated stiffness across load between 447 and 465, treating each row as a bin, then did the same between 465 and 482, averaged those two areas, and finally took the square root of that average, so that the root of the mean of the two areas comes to 35.7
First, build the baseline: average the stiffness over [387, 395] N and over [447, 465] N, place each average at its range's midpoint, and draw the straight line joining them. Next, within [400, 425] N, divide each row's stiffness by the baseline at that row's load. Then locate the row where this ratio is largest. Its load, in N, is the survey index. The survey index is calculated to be 416.0 N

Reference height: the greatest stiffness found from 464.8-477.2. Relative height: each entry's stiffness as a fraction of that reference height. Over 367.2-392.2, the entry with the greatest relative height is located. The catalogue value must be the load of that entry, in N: 386.0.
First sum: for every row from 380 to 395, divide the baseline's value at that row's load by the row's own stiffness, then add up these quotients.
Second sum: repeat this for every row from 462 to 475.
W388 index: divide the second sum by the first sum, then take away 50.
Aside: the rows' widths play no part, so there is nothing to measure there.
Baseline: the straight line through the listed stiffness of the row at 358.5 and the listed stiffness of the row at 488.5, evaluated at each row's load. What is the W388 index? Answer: -49.0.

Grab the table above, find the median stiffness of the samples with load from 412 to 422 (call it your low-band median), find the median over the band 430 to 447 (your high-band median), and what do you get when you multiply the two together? 3245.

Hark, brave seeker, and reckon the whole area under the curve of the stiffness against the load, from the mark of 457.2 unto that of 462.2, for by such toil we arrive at 361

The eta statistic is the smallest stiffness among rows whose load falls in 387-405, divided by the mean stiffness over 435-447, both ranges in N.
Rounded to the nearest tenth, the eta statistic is 1.7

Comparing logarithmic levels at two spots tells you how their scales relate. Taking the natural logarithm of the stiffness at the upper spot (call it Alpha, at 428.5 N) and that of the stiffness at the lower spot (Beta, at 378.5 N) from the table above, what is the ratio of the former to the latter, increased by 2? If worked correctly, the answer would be 2.876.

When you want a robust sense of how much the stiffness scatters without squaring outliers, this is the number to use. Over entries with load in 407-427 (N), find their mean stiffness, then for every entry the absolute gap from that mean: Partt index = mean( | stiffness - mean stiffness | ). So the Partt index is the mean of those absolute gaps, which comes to 7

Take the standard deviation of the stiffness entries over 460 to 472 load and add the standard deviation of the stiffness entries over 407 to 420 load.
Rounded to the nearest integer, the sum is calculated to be 3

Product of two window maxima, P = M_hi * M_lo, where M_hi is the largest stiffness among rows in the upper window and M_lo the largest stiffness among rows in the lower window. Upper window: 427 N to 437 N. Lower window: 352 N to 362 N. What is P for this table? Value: 3885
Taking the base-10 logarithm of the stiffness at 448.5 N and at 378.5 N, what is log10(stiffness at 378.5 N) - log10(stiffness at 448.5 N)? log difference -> 0.15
